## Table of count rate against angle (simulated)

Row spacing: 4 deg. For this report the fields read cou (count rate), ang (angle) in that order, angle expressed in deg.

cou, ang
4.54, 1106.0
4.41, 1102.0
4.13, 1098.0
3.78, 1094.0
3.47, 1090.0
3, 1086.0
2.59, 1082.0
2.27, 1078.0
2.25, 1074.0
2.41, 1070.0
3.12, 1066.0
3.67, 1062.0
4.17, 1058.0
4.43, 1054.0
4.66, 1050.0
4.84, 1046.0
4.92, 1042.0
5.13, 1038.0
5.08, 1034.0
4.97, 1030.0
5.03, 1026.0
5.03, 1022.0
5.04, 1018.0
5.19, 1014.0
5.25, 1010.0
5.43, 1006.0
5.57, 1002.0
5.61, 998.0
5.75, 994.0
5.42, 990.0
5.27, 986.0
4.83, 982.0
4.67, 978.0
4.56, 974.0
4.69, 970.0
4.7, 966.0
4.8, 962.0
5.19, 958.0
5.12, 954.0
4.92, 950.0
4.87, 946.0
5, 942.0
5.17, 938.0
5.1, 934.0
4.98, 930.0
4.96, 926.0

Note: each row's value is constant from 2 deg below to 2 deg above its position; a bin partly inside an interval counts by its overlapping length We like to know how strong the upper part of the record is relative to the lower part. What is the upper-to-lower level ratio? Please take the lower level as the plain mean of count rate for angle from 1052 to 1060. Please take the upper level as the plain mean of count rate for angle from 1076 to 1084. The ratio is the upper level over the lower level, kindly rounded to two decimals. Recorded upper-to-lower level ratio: 0.57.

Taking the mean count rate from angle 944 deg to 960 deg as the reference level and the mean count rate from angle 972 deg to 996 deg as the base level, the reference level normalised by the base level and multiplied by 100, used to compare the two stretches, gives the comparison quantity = 99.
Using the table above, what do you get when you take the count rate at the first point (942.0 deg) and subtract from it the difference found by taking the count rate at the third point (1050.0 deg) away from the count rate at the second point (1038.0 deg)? 4.5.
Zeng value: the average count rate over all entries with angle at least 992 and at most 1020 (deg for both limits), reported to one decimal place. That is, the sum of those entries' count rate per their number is 5.4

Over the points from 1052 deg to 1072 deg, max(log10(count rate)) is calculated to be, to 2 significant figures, 0.65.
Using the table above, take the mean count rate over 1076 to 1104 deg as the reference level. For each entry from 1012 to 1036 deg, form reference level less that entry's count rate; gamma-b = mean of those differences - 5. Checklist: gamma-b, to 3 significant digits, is -6.68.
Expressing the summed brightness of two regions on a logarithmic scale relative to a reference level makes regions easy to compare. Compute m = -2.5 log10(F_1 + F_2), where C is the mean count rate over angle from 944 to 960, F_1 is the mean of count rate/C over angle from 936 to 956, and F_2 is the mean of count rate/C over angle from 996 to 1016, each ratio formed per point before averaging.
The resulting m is -0.79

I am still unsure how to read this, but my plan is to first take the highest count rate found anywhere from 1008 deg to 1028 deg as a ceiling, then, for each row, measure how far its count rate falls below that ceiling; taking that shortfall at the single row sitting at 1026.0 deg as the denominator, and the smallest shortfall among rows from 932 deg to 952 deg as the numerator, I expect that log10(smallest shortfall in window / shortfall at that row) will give -0.44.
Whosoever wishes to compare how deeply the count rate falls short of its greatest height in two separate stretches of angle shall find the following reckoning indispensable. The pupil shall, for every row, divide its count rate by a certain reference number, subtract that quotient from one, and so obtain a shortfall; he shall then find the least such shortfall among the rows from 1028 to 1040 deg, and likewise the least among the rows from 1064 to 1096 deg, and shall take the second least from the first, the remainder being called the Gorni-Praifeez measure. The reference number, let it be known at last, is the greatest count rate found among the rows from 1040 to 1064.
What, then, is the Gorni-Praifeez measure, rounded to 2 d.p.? -0.27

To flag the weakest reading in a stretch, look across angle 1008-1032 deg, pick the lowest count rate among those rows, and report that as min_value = 4.97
